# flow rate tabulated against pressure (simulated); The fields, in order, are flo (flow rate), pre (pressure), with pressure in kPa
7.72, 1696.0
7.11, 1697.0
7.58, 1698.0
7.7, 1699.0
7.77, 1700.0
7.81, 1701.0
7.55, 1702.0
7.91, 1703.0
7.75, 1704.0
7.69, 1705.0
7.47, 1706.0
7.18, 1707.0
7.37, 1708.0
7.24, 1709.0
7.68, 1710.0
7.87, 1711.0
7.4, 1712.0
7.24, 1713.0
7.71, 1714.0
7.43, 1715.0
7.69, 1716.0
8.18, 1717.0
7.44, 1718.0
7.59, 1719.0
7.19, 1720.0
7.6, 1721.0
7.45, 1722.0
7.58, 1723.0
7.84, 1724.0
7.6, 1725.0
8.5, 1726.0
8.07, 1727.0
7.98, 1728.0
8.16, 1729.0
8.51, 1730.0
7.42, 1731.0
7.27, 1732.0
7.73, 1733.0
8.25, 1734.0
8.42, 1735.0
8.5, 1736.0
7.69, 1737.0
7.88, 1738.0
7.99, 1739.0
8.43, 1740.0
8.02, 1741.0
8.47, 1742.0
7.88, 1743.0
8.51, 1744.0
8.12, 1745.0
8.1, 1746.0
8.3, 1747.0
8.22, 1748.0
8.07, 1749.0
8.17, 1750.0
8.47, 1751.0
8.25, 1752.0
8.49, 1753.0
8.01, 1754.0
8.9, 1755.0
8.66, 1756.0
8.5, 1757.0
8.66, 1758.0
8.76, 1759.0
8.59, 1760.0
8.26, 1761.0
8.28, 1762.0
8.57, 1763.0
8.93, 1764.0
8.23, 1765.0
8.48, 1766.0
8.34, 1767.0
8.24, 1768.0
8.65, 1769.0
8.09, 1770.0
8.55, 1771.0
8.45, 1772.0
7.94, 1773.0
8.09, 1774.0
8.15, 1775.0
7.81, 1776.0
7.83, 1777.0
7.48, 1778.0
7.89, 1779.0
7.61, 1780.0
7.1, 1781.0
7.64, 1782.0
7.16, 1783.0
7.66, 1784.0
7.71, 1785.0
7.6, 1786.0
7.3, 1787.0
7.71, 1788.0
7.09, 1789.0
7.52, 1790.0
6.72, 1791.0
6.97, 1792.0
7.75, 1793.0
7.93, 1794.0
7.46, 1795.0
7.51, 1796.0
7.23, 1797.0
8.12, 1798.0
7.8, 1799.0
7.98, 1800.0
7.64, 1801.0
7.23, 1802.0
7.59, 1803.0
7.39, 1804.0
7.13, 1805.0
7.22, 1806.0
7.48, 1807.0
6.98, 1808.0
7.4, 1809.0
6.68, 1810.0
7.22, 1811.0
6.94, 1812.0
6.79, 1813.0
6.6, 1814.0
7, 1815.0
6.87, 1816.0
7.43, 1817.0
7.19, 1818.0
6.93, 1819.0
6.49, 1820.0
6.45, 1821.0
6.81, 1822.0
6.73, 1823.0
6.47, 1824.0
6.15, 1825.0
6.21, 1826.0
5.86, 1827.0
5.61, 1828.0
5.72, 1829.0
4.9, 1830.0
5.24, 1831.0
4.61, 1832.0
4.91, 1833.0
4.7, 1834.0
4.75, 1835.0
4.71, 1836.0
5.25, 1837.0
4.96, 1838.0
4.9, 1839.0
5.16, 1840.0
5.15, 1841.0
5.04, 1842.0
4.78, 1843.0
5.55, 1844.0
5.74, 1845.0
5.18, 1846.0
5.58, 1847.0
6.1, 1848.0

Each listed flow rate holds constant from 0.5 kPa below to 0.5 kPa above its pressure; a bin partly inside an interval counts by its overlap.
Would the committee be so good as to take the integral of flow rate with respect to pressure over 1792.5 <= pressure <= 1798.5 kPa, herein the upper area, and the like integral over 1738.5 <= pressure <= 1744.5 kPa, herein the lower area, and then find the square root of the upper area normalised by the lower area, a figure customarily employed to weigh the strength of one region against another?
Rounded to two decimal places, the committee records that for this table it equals 0.97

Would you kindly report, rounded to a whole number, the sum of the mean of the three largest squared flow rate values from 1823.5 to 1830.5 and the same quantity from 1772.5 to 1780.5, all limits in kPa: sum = 104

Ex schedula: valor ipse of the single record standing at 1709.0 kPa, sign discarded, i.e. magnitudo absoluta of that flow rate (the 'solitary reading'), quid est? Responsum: 7.2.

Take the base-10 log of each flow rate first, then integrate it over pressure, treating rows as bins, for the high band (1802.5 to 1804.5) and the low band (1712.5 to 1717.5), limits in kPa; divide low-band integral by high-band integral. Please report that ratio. 2.5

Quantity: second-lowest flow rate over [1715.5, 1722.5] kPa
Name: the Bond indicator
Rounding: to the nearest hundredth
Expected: 7.44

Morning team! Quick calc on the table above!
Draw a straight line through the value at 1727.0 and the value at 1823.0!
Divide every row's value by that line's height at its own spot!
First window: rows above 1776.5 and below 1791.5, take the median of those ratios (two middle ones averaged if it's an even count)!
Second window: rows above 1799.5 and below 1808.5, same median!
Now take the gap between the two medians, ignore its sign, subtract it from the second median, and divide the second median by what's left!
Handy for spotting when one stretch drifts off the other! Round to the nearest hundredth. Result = 1.01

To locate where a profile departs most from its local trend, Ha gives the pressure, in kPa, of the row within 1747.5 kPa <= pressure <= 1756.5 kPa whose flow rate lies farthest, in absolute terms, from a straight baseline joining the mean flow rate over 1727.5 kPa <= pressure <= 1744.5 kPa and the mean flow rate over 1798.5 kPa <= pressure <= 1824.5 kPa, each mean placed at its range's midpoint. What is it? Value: 1755.0 kPa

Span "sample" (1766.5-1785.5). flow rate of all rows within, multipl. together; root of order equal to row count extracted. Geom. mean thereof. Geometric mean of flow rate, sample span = 7.9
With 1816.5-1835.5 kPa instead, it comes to 5.9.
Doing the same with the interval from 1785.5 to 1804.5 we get 7.5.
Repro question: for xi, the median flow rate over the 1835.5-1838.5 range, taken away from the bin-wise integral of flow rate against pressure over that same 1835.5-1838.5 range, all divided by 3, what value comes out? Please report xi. 3.3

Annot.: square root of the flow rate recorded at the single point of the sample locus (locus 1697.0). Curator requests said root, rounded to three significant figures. 2.67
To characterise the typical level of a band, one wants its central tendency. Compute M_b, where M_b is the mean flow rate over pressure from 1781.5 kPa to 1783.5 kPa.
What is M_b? 7.4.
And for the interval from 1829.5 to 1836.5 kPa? 4.8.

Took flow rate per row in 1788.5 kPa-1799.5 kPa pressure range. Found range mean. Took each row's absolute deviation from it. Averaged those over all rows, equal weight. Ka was 0.34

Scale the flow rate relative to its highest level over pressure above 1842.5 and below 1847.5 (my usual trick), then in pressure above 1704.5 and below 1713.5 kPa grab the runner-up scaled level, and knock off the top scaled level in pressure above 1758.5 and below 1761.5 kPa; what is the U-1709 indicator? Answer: -0.19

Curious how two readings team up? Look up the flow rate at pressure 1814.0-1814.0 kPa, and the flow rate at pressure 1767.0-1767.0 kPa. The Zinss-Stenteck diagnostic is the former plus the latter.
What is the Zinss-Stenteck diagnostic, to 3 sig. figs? 14.9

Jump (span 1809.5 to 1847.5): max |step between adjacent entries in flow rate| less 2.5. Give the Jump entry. -1.68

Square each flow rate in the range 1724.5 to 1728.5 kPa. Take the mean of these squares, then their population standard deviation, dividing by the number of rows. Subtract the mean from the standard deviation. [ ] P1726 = -60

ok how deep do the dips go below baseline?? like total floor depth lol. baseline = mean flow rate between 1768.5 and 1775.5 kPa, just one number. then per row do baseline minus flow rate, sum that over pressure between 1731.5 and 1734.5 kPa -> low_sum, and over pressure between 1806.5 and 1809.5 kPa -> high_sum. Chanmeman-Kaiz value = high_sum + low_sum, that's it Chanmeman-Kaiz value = 4.5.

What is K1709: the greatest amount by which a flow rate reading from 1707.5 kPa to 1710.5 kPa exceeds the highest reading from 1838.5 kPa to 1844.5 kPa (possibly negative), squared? 4.5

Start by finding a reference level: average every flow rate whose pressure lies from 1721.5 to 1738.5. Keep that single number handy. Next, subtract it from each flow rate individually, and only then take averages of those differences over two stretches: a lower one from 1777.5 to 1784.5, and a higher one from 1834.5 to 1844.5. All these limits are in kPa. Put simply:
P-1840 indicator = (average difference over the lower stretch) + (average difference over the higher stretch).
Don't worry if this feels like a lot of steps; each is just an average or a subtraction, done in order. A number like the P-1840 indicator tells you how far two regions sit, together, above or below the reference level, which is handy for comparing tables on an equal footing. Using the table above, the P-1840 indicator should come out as -3.3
